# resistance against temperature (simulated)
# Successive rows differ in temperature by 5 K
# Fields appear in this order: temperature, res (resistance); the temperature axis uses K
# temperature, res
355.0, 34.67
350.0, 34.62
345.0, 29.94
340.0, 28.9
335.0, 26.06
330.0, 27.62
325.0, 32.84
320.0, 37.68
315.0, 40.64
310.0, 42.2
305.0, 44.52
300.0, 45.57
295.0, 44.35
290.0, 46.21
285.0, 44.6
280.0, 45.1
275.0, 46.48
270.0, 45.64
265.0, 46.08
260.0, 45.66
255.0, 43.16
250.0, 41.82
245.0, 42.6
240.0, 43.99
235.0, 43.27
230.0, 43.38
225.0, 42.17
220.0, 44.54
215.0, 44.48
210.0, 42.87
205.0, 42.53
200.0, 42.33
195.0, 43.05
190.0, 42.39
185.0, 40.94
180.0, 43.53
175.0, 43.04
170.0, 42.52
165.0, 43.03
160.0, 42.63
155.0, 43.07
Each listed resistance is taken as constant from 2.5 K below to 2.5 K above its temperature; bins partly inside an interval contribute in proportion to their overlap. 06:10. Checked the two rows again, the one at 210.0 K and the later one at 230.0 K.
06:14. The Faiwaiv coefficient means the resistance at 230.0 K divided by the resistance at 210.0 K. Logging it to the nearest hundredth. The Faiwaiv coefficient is 1.01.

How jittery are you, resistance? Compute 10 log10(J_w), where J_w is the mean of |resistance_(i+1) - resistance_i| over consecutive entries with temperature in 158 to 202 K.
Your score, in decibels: -0.4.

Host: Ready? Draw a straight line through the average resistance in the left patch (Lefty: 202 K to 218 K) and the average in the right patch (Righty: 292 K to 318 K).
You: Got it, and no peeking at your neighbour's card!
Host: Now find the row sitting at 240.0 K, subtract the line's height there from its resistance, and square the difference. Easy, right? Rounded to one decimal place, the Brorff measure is 0.4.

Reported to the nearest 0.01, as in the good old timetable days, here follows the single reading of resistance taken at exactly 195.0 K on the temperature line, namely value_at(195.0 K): 43.05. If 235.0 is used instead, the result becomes 43.27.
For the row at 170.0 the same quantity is 42.52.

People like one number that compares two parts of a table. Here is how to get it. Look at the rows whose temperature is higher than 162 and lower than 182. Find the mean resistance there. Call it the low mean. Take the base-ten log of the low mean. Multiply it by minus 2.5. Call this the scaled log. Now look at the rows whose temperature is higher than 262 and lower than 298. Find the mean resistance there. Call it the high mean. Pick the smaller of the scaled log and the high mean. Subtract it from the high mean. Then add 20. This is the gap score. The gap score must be 70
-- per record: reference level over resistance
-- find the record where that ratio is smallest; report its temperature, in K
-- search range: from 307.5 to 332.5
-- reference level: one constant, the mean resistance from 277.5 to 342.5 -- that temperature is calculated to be 310.0 K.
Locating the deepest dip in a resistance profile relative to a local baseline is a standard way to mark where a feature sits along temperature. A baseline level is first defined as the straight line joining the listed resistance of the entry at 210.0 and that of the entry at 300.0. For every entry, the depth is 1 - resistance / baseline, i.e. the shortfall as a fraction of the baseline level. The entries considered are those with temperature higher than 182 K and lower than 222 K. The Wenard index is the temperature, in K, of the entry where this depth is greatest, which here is 185.0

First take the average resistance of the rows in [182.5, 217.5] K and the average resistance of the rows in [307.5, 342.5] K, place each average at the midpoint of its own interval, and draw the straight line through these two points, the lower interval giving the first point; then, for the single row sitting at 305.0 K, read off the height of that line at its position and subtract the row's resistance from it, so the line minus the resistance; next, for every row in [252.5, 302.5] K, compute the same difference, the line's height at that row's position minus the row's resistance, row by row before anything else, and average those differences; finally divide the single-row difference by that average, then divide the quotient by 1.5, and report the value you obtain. 0.76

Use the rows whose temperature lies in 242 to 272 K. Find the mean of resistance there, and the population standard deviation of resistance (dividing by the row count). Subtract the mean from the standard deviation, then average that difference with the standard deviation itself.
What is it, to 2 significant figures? -20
